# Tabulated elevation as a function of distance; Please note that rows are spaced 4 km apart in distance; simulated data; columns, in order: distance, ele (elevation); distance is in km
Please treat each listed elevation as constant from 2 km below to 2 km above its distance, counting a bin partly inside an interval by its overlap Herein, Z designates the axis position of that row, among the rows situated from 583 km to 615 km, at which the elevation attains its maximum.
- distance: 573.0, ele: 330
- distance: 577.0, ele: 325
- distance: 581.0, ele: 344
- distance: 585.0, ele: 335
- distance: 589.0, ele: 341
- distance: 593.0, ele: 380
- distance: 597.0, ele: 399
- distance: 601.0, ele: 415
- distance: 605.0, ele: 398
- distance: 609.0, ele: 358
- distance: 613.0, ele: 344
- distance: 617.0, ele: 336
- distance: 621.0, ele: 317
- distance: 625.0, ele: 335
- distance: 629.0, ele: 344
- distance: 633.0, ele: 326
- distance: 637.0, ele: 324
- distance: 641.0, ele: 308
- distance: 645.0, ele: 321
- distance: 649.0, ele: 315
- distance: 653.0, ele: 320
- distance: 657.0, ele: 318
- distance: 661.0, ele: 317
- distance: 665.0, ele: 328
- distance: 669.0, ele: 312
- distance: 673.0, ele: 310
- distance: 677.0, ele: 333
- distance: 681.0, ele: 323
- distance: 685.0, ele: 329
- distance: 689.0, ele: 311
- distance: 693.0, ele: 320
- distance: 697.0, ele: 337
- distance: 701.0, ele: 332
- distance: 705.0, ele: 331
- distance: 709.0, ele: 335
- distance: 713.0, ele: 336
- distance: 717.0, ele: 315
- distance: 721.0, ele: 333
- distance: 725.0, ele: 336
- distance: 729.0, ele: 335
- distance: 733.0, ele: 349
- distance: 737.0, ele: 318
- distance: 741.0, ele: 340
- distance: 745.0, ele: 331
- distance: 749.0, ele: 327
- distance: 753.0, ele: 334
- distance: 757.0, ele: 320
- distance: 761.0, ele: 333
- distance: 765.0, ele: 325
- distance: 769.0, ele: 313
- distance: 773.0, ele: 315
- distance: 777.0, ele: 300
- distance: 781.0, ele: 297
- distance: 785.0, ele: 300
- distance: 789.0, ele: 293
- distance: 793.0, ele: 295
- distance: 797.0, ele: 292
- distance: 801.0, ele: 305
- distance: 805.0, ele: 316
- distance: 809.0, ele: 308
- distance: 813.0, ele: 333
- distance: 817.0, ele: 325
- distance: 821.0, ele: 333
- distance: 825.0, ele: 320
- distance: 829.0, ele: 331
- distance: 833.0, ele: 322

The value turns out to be 601.0 km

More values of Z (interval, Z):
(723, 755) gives 733.0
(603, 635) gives 605.0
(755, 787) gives 761.0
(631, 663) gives 633.0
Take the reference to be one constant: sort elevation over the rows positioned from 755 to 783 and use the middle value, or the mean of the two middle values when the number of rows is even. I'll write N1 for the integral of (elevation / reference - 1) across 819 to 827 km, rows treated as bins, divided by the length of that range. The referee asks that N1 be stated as 0.037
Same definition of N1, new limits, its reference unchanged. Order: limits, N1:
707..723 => 0.047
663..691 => 0.019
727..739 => 0.060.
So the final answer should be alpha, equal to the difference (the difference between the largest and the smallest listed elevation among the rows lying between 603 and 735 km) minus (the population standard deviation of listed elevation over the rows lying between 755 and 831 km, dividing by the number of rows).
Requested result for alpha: 76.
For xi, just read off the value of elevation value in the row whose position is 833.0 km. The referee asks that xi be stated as 322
